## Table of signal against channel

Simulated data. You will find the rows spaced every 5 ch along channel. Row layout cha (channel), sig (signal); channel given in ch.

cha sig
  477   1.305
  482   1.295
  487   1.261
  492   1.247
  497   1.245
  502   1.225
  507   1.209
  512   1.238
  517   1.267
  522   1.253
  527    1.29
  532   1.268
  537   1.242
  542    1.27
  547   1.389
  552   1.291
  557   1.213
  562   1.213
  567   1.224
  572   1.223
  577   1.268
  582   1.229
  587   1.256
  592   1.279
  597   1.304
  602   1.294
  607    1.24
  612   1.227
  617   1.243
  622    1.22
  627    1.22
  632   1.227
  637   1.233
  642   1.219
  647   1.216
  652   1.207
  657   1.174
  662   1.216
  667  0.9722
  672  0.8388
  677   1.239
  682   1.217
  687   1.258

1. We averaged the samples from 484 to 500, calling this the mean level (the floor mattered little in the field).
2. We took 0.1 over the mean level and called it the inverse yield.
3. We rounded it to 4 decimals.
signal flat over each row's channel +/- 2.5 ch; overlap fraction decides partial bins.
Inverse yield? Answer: 0.0799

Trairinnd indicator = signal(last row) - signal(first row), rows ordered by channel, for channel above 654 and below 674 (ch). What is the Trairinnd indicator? -0.34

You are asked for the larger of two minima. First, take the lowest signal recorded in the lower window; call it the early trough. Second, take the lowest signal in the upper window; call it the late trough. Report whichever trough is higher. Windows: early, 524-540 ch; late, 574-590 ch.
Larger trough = 1.24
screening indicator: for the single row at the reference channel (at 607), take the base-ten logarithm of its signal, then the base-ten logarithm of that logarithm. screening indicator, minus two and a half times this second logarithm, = 2.57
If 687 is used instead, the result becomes 2.50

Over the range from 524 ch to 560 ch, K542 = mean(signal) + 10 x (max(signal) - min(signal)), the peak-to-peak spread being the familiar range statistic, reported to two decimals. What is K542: 3.04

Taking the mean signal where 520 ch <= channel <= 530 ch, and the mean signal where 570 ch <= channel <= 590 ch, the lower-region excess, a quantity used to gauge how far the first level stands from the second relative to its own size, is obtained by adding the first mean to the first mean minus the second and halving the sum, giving 0.650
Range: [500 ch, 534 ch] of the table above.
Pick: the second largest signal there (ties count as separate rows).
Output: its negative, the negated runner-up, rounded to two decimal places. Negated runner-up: -1.27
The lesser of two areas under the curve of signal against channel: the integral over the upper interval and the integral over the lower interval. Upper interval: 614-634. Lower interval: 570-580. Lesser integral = 12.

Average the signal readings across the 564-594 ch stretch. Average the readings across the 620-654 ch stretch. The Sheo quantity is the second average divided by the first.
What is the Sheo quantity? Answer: 0.98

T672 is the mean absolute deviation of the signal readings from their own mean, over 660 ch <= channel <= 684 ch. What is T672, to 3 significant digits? 0.153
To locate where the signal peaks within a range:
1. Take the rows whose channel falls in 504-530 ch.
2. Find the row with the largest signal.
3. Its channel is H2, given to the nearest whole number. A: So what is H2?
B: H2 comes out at 527 ch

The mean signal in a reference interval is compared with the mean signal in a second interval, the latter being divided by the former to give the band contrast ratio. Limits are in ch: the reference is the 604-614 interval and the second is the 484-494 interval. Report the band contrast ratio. 1.02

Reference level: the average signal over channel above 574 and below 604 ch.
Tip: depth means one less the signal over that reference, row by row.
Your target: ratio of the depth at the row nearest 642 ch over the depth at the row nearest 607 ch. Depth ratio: 1.7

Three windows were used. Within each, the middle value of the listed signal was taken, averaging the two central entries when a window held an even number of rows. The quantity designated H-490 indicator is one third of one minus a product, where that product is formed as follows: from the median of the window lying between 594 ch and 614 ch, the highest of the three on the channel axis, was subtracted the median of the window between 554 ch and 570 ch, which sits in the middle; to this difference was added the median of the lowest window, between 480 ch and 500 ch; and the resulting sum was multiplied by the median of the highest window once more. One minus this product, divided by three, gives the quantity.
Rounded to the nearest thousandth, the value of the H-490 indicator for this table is -0.219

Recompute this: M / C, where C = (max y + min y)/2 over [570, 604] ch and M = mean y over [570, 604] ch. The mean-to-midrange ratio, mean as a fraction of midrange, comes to 1.00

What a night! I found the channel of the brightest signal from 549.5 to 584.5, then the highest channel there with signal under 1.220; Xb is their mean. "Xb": 557.0 ch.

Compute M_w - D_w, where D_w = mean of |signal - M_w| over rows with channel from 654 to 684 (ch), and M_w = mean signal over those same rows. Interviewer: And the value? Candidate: 0.973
